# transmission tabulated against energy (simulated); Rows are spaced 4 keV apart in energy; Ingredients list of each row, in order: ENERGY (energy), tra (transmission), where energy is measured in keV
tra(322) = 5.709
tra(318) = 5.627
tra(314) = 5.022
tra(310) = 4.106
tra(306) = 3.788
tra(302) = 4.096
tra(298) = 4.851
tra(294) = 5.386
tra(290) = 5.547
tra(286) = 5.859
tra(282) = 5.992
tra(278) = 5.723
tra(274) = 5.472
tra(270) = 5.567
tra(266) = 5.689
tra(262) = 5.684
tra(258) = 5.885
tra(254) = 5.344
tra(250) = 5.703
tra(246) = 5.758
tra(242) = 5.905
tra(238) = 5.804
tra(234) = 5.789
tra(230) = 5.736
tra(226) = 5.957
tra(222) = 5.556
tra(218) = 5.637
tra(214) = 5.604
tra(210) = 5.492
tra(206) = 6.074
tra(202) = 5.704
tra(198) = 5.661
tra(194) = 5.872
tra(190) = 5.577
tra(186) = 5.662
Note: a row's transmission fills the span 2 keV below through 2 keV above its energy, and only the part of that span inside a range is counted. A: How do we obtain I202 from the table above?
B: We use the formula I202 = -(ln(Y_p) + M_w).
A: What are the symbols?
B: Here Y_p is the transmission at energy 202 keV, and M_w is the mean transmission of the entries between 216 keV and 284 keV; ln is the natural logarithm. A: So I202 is -7.46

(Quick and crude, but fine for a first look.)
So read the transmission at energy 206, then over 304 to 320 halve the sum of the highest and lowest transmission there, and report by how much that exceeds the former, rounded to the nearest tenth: -1.4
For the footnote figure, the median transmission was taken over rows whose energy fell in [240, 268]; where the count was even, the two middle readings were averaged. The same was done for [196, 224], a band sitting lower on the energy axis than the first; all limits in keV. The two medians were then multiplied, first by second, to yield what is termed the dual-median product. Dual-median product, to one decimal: 32.1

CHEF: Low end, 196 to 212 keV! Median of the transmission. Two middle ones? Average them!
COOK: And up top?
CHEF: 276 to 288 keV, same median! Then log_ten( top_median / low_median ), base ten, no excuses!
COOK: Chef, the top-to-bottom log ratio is 0.013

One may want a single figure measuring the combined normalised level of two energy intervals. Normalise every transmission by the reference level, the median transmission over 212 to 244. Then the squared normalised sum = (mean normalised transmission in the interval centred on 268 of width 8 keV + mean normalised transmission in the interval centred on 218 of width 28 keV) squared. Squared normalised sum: 3.88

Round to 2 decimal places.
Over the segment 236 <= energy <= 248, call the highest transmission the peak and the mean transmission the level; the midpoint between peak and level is 5.86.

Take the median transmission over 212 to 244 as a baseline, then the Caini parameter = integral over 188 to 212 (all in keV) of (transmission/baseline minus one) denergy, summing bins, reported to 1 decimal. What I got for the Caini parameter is -0.1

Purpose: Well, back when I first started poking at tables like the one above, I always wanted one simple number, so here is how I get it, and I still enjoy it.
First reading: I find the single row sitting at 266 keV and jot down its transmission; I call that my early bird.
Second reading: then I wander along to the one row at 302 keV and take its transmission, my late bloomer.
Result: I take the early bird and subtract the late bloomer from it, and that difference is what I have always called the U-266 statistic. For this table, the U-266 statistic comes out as 1.6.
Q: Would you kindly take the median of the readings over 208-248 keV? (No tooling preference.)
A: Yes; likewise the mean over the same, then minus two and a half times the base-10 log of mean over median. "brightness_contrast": 0.004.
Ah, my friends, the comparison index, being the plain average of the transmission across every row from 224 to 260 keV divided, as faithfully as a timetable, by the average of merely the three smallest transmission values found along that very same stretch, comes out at 1.03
